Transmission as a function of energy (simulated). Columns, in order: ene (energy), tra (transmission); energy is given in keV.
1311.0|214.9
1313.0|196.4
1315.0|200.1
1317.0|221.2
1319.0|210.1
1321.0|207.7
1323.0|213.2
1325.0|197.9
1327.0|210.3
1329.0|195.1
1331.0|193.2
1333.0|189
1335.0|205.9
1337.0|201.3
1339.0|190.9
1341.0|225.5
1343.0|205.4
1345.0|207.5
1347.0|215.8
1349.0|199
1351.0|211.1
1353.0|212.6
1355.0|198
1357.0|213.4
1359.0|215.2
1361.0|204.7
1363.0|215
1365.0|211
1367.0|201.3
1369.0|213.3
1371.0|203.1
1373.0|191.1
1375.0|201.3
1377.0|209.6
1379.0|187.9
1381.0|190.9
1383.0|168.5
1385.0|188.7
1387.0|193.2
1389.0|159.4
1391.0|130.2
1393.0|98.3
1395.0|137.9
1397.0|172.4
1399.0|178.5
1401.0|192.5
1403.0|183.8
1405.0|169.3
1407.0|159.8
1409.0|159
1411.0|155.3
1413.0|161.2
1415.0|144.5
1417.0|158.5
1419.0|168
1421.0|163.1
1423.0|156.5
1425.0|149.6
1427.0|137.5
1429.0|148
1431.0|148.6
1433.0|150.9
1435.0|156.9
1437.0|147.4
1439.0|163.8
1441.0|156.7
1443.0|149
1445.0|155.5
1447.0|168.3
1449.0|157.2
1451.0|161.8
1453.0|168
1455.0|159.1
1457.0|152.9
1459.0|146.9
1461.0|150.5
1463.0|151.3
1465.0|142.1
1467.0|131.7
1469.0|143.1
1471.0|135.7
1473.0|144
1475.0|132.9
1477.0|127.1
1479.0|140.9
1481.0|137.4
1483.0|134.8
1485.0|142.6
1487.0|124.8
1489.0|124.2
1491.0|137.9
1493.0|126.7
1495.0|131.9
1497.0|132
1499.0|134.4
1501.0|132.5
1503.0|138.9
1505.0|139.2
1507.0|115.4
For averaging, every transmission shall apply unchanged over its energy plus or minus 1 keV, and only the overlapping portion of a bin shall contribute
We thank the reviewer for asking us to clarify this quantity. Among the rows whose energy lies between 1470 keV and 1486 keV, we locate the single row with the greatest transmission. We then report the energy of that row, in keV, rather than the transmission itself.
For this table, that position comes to 1473.0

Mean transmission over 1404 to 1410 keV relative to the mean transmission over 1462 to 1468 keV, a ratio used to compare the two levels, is 1.15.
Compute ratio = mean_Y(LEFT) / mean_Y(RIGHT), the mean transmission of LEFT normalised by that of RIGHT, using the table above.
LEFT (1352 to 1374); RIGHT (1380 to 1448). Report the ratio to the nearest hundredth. 1.30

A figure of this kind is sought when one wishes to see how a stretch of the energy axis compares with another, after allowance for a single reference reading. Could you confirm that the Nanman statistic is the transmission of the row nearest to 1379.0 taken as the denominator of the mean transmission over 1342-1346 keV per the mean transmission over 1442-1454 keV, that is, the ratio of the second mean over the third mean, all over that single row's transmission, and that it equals 0.0069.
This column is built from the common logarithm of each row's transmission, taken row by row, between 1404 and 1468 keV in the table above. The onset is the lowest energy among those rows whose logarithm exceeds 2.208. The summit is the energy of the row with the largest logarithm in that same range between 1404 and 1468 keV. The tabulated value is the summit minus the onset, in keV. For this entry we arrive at 0 keV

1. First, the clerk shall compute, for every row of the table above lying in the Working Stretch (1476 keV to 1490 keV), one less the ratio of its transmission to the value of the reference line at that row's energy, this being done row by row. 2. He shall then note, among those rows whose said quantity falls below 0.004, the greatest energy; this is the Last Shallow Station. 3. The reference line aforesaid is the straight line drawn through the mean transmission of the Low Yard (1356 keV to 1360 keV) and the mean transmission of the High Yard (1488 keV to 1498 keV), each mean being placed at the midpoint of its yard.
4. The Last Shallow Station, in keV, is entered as 1485.0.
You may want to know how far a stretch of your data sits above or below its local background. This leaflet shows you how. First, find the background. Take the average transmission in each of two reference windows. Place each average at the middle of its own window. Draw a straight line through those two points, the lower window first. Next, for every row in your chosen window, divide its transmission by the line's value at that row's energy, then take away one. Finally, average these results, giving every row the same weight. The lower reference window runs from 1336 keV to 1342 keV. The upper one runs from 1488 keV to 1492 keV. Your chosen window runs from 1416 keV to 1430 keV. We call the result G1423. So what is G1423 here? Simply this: -0.06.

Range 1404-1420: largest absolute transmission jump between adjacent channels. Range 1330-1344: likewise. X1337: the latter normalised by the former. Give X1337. 2.1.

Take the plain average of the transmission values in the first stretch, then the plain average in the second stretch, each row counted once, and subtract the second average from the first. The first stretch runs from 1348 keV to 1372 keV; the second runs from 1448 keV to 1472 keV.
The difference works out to 58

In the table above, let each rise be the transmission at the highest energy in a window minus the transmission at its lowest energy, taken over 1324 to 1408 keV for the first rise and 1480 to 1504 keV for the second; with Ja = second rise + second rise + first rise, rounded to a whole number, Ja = -35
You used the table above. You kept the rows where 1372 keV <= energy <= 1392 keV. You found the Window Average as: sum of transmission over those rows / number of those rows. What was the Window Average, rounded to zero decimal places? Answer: 182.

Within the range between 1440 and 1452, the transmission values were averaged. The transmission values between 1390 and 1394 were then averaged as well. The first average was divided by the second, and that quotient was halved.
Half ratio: 0.69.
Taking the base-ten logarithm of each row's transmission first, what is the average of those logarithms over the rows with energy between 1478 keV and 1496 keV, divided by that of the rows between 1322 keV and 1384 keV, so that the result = 0.92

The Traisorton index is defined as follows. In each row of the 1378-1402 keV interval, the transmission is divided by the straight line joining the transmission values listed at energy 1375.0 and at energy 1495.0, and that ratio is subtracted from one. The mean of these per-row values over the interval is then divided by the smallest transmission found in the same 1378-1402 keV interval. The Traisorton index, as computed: 0.0014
